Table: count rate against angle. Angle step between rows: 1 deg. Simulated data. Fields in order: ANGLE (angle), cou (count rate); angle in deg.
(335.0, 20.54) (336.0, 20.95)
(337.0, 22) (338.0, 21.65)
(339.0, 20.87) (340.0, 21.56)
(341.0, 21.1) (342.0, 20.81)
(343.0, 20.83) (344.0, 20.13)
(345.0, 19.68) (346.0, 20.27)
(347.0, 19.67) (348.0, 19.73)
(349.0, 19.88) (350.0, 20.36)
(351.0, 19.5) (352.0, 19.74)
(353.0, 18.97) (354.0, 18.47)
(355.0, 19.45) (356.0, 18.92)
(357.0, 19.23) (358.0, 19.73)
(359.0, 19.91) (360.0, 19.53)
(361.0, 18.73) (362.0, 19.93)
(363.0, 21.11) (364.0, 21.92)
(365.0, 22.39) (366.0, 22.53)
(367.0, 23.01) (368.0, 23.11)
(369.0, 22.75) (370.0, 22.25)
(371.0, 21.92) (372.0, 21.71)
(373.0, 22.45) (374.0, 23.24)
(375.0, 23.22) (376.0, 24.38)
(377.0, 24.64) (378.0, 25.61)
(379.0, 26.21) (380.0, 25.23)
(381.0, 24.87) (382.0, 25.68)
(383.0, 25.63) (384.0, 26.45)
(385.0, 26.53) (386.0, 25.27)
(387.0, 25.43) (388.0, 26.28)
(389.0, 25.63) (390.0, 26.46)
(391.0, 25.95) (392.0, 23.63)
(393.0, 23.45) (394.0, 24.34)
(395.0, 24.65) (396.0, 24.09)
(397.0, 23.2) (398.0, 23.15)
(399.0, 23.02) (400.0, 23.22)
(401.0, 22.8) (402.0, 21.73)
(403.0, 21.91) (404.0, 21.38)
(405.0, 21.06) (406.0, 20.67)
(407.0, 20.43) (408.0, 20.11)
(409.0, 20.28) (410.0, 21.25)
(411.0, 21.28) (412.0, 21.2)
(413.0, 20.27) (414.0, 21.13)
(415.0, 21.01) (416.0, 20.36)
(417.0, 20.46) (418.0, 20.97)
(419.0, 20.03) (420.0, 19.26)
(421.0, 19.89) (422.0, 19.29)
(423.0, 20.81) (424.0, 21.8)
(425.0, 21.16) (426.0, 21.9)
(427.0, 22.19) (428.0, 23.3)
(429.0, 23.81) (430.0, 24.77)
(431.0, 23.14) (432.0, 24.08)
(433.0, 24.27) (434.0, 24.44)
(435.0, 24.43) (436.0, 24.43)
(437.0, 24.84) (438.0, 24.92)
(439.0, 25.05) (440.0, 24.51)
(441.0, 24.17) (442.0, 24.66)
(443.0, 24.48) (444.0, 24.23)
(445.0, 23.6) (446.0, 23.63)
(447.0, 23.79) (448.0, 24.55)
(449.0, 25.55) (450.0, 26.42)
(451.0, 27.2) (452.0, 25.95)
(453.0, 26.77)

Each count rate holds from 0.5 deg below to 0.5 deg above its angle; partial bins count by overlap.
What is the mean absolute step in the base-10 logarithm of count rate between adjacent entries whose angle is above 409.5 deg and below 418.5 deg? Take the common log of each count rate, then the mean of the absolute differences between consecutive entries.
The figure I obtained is 0.0086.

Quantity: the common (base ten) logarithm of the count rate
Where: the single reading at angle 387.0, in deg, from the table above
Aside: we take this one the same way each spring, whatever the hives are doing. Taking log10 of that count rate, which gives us 1.41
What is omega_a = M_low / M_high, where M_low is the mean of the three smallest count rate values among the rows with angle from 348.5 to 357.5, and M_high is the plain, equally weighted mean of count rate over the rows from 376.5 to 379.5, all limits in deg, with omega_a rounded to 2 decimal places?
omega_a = 0.74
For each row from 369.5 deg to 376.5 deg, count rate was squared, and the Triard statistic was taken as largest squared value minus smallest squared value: 123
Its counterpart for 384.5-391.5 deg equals 65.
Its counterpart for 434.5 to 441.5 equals 43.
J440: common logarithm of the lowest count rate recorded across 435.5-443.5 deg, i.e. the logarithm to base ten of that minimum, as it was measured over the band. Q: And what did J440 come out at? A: 1.38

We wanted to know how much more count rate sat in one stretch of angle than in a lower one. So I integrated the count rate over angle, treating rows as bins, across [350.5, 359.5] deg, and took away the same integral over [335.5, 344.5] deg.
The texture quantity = -16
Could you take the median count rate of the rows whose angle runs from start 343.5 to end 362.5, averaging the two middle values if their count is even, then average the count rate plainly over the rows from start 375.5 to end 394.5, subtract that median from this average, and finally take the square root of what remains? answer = 2.4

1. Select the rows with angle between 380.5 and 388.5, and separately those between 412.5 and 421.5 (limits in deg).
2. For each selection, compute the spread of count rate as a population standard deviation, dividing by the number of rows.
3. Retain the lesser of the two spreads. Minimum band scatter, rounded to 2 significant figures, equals 0.56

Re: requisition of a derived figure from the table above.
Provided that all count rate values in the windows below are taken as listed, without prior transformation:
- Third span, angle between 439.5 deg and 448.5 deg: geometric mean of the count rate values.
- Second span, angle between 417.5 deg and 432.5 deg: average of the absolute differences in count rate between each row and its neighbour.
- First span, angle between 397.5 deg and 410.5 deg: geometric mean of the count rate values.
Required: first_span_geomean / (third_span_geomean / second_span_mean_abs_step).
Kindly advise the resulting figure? 0.78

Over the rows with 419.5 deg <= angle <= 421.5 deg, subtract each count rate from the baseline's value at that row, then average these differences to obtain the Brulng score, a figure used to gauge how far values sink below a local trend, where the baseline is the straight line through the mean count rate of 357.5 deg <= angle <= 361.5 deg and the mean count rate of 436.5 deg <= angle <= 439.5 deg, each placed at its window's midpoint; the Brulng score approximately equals 4.1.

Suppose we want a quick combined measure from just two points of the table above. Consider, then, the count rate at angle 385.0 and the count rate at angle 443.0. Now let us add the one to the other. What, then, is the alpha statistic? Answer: 51.0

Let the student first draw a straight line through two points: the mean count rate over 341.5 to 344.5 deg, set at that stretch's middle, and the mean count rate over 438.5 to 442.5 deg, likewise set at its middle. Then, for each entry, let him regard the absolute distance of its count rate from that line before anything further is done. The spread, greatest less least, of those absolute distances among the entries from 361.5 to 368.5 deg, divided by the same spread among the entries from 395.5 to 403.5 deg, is 1.0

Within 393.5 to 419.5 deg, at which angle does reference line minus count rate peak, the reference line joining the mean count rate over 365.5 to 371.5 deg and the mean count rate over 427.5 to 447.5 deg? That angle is 419.0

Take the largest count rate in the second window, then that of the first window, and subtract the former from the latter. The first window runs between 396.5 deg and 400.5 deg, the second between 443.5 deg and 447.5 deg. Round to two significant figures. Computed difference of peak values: -1.0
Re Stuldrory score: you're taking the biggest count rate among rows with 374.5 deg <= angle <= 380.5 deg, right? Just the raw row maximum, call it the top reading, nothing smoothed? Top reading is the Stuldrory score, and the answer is 26.21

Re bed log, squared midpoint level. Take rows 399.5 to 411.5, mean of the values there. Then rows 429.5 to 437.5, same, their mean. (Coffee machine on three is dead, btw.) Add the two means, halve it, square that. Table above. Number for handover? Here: 521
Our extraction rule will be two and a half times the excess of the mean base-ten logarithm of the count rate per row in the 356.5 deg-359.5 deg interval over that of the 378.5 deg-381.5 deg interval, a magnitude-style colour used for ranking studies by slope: -0.28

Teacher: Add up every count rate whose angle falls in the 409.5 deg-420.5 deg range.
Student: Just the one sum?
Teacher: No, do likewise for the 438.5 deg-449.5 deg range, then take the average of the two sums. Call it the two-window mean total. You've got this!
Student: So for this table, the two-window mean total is 248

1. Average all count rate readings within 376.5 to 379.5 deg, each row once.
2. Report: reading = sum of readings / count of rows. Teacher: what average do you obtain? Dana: 25.5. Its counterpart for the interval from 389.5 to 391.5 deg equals 26.2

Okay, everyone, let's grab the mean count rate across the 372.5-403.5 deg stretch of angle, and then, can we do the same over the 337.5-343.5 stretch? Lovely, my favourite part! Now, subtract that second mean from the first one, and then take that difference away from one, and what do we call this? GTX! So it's -2.3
